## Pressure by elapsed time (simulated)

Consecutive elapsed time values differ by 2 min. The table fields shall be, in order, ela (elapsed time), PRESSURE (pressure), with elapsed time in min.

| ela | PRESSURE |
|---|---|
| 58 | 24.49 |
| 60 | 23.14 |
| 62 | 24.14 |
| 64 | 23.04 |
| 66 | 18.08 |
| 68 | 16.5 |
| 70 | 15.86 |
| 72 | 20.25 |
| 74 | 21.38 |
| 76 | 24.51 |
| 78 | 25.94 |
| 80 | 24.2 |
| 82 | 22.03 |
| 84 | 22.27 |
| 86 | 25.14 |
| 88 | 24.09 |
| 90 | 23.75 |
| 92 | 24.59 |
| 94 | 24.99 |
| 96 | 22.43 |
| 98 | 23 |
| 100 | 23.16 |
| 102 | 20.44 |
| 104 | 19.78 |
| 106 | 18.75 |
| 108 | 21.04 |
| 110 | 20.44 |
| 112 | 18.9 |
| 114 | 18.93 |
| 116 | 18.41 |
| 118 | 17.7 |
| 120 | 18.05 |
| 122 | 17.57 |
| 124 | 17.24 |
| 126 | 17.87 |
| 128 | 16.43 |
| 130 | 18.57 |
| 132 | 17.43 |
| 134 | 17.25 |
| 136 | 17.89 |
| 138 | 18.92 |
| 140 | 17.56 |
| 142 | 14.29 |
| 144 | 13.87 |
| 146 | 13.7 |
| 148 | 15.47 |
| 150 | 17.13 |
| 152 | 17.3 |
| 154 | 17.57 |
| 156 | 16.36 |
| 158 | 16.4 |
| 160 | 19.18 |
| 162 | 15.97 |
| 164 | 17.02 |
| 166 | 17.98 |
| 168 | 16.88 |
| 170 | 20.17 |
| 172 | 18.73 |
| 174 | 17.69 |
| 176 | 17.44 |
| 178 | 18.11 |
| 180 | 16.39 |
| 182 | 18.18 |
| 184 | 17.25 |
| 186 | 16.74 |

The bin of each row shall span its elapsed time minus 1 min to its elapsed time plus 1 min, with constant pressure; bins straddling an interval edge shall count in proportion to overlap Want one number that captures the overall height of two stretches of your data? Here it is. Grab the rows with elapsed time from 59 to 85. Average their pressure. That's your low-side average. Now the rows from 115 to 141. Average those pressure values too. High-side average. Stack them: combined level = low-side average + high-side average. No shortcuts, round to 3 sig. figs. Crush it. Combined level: 39.4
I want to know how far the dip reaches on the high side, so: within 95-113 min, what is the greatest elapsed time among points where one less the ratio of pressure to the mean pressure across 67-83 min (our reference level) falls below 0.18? 112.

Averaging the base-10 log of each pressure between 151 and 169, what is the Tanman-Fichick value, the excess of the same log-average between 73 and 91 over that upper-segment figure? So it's 0.139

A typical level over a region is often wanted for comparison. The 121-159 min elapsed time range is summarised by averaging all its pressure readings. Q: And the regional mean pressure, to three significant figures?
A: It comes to 16.8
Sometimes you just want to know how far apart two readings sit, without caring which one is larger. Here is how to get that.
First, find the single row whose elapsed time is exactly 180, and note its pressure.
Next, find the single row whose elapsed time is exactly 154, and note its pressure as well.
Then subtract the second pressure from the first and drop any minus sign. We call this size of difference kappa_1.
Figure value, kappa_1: 1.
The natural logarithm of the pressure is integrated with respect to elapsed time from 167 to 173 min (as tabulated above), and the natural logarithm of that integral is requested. 2.9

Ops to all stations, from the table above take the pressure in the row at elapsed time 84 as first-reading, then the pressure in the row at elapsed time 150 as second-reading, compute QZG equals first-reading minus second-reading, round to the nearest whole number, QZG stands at 5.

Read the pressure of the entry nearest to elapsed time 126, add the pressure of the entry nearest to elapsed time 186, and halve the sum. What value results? 17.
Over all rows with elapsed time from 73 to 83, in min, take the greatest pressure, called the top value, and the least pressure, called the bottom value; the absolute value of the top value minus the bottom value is 4.6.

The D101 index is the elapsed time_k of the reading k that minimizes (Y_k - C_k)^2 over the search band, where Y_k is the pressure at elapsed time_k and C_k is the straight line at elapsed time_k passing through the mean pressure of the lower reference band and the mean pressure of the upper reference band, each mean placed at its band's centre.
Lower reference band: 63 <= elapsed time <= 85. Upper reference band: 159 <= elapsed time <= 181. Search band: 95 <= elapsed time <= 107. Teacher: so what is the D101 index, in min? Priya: 102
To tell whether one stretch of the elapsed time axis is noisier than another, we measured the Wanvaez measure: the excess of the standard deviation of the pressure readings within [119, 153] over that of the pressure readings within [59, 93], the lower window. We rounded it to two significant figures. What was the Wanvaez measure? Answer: -1.4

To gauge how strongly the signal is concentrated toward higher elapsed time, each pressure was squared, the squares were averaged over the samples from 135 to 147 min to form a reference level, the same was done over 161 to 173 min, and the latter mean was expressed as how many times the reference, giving 1.2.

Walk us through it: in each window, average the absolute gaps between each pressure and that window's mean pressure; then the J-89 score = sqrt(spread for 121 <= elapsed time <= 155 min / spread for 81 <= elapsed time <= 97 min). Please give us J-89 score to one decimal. 1.1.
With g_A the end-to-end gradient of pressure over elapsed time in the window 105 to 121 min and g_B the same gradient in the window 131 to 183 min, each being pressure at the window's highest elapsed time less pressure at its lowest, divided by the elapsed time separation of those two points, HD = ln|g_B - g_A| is -2.73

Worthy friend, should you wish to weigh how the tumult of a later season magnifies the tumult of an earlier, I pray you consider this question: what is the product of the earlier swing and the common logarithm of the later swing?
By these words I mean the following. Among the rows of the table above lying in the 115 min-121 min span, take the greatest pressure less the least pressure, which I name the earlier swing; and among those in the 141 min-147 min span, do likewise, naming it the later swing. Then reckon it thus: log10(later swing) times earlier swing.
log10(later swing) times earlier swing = -0.2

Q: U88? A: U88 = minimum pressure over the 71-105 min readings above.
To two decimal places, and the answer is 19.78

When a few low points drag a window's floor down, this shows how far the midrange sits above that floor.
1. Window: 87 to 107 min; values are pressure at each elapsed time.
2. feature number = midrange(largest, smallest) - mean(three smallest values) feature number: 2.2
